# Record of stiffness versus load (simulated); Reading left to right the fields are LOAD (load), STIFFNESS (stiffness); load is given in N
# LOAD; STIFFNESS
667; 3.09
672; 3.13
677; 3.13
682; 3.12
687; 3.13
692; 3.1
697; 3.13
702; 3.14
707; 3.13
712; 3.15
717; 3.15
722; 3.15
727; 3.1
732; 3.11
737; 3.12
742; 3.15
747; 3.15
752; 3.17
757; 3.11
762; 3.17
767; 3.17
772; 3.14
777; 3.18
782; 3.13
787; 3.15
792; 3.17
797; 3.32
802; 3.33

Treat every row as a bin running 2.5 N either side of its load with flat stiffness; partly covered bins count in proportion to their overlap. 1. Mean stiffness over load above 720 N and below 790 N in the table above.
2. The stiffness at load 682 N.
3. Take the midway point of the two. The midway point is 3.13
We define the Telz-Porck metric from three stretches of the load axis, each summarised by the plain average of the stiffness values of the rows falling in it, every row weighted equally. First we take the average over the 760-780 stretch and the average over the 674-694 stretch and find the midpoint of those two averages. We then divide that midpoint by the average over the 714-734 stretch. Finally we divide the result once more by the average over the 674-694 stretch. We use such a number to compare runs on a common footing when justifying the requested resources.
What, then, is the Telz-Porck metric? 0.322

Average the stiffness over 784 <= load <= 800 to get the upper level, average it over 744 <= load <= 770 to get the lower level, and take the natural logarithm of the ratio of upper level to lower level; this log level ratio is 0.019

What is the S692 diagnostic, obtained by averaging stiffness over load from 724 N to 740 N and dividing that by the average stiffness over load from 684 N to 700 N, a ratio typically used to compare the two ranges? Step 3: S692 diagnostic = 0.997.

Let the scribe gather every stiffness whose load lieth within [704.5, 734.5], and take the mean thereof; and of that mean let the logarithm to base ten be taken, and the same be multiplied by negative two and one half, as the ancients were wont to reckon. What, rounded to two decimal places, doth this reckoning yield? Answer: -1.24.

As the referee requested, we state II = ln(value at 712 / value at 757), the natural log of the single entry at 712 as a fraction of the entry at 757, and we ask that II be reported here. 0.013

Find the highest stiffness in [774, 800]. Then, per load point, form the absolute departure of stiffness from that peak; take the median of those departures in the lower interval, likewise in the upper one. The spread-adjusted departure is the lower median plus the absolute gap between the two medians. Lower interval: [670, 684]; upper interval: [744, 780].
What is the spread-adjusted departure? 0.230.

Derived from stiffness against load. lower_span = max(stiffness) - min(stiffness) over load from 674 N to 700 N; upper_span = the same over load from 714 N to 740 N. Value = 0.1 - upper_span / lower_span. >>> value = -1.6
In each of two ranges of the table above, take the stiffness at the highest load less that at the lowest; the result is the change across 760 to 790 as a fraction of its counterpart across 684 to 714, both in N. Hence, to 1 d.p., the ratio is -1.0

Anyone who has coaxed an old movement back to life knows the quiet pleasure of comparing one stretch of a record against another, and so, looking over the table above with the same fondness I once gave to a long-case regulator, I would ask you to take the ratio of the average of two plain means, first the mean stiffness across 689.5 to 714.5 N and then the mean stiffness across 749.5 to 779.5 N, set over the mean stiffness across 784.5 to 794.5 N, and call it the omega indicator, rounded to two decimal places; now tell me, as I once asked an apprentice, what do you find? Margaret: 0.99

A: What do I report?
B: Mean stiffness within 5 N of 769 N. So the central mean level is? 3.16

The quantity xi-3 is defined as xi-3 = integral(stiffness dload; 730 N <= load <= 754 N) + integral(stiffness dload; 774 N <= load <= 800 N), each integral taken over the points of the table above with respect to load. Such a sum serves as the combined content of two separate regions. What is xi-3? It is 158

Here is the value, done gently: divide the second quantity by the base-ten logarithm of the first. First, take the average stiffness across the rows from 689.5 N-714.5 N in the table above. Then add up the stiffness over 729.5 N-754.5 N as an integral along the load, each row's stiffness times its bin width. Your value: 158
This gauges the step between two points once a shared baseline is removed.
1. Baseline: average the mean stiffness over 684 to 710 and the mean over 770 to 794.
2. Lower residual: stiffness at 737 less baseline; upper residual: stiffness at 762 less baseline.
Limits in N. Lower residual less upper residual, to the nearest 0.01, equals -0.05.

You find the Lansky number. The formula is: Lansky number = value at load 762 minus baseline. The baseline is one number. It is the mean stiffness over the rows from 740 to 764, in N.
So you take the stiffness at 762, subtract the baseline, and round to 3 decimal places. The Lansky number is 0.020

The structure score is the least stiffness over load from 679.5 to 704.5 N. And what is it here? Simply 3.1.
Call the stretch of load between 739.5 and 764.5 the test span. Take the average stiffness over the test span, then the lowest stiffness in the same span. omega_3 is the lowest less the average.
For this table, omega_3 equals -0.04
